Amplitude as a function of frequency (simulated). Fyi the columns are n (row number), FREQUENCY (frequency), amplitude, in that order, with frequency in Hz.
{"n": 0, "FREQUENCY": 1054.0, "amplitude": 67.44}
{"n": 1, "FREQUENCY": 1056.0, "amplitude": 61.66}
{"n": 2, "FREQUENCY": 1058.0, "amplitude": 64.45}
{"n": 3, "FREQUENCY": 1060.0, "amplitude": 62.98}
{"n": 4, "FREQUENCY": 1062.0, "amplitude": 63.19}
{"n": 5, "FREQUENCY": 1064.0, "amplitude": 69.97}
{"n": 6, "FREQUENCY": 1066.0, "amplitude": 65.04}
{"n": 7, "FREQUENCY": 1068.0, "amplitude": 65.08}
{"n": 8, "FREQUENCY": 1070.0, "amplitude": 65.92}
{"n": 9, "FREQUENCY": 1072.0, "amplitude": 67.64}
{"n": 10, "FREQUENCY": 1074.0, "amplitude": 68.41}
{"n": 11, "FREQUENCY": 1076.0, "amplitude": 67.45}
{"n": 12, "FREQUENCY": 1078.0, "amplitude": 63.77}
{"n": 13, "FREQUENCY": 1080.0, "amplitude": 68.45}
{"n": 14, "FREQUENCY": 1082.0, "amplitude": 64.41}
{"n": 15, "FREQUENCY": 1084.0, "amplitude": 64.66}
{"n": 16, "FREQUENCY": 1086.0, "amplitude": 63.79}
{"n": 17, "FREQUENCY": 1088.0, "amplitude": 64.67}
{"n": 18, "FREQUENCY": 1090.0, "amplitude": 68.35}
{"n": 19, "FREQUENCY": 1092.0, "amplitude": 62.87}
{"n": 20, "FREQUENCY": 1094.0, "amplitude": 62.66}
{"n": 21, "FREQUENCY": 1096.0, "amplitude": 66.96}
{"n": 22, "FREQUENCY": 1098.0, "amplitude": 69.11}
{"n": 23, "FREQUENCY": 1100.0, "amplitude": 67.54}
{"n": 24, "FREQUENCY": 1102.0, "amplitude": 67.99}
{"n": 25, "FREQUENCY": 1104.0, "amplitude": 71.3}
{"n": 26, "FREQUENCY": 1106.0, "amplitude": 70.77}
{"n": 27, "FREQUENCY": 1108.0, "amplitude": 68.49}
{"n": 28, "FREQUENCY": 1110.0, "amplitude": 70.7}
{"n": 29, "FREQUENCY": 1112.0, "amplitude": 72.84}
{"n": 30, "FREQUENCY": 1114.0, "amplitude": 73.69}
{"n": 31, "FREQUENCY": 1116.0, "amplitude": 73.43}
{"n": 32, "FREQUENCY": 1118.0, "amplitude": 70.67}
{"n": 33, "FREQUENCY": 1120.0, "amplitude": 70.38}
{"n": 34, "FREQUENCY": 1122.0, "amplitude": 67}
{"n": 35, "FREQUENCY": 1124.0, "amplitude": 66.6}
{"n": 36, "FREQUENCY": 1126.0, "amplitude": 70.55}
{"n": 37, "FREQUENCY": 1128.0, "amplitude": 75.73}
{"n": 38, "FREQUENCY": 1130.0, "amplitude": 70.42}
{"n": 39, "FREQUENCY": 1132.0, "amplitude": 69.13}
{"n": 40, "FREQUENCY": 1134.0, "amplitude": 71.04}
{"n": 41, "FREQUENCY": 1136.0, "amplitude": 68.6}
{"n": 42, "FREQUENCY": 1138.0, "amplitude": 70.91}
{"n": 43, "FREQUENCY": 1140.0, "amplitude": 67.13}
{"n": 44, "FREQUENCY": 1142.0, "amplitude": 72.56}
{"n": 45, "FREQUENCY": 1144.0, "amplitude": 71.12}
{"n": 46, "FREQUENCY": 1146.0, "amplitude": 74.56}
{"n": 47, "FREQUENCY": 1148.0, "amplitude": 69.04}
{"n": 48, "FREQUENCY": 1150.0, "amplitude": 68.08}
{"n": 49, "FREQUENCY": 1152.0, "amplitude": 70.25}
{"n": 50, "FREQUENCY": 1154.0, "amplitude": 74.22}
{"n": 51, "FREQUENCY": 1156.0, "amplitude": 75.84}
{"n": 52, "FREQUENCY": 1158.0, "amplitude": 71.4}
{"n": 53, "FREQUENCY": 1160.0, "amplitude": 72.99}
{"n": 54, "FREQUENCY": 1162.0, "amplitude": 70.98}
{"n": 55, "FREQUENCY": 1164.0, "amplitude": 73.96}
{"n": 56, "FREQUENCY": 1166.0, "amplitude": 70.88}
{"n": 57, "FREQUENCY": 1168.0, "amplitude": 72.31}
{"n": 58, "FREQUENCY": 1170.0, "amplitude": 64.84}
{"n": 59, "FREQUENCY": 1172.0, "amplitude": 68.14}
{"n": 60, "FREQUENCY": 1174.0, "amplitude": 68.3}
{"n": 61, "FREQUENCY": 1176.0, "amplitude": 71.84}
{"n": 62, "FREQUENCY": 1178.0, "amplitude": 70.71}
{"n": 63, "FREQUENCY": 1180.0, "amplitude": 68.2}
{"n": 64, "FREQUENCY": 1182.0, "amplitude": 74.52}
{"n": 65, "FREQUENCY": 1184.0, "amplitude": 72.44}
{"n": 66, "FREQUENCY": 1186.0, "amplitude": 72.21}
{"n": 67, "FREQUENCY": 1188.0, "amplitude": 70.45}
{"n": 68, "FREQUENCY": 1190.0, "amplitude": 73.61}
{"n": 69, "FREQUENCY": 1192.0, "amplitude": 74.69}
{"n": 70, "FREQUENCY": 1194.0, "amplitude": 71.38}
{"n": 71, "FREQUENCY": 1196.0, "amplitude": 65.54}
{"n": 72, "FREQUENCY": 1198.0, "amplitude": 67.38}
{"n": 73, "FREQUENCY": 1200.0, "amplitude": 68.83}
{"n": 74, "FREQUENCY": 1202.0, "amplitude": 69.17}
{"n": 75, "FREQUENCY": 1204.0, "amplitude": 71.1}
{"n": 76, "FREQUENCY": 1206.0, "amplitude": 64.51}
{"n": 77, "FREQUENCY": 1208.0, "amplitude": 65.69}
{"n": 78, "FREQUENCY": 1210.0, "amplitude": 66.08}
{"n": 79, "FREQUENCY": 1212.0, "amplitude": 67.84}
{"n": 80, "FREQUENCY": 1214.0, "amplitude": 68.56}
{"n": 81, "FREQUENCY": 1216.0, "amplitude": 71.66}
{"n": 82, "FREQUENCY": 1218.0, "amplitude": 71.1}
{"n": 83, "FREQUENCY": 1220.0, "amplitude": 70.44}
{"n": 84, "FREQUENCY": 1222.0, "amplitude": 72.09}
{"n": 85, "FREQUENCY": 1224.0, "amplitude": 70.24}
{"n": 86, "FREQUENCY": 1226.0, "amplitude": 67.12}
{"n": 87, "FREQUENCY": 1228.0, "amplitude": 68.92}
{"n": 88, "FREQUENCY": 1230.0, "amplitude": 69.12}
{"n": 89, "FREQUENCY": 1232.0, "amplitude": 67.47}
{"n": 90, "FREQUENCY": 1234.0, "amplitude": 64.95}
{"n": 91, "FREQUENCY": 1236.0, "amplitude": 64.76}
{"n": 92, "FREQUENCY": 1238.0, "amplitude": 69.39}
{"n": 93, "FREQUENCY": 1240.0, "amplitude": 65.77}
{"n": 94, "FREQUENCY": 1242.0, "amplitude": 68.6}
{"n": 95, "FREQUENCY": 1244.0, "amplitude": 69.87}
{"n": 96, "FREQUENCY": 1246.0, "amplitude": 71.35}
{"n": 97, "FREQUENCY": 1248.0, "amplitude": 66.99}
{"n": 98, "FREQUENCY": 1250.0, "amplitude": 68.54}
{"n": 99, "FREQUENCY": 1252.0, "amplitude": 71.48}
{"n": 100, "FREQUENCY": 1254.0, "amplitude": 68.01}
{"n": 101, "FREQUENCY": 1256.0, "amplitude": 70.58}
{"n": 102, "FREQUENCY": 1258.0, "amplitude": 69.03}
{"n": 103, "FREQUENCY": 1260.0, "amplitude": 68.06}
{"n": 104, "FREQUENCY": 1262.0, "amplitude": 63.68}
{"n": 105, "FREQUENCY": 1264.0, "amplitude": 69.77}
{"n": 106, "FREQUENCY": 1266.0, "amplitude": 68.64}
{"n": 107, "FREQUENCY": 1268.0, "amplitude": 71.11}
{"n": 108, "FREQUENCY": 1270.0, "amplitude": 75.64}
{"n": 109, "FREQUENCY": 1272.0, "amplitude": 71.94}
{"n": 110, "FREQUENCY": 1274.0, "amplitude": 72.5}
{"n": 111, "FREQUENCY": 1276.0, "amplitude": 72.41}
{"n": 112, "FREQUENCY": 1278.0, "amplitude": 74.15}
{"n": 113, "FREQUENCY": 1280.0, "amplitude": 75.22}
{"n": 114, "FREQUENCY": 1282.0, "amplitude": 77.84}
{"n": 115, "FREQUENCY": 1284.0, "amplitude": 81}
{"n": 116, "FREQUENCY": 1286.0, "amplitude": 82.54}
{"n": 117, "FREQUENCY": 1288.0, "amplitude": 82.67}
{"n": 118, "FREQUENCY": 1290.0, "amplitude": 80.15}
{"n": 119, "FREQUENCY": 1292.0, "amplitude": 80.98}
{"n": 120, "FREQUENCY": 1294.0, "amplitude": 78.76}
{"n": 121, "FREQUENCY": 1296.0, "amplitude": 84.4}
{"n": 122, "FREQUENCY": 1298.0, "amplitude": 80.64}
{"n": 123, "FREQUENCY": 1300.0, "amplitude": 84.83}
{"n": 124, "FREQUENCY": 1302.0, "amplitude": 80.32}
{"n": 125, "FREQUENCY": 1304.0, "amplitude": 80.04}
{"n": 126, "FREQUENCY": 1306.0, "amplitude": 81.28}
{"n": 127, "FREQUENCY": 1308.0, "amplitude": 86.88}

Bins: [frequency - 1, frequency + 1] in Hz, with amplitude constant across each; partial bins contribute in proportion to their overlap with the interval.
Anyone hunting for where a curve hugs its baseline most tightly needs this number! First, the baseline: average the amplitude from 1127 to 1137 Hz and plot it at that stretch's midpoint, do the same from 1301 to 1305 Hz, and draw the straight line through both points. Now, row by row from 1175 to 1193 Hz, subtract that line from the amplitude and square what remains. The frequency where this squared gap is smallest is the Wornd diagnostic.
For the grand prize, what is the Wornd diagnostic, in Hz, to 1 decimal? 1192.0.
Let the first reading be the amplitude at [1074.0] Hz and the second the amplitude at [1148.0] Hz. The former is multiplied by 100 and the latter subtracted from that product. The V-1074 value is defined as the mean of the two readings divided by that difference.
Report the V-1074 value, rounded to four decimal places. 0.0101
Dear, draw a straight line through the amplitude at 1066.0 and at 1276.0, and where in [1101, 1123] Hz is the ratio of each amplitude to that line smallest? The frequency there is 1122.0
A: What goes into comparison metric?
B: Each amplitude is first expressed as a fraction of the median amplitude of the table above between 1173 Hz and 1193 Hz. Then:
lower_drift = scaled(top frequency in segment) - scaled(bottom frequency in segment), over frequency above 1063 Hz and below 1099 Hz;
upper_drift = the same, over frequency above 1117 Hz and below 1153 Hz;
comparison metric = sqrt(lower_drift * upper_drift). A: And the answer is 0.008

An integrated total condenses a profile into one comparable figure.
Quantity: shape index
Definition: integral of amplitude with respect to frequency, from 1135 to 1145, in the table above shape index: 701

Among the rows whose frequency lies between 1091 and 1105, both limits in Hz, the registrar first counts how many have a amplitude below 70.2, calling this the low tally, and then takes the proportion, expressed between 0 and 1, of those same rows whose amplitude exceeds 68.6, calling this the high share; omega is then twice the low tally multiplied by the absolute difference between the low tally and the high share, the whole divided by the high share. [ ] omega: 240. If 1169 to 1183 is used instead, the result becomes 67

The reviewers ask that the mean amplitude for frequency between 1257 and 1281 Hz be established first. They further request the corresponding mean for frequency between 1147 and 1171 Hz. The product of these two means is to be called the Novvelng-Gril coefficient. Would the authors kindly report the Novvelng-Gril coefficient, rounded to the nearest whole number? 5058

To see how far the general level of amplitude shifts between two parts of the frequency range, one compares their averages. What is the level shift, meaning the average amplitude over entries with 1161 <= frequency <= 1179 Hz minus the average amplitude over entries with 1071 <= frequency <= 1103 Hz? 4.0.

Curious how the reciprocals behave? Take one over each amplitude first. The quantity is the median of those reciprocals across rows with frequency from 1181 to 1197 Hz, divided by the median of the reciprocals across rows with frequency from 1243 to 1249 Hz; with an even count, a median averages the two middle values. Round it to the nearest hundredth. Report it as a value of 0.97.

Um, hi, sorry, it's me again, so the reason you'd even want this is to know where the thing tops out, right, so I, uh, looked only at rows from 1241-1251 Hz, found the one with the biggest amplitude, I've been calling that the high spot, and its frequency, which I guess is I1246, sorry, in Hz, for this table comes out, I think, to 1246.0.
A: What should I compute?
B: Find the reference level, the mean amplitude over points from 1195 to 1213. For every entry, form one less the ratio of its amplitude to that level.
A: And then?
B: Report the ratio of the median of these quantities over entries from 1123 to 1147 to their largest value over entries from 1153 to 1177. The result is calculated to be -1.3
